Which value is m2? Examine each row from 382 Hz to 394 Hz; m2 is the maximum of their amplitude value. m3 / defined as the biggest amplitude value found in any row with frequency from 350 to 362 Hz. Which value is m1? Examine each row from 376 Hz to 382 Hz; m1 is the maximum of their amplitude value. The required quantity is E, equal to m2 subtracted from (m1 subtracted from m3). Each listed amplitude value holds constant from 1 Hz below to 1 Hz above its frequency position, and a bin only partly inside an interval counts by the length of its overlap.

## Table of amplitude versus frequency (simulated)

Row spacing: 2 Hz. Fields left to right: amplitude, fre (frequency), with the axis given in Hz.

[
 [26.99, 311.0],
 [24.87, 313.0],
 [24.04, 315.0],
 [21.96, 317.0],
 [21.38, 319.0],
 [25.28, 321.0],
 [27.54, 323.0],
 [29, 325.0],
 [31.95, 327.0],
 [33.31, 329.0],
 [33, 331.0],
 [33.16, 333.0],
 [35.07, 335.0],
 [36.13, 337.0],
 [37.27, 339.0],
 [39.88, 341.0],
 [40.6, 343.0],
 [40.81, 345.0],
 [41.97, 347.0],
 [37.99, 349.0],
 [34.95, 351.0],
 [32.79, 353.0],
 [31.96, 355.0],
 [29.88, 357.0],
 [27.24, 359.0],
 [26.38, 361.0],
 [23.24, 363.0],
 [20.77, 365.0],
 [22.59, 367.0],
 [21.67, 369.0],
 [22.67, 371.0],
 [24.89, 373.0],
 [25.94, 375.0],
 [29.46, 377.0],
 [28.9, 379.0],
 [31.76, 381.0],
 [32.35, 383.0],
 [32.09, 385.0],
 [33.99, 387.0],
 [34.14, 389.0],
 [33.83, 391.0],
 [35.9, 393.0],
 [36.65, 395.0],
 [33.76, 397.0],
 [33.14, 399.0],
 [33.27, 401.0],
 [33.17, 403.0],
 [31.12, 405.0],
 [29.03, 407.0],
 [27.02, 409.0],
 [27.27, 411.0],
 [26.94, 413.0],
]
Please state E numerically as -33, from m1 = 31.76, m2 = 35.9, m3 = 34.95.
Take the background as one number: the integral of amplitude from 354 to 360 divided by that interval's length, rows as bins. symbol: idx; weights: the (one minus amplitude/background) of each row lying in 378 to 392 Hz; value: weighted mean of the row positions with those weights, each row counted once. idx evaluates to 387.2 Hz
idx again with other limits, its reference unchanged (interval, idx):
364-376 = 369.1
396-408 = 400.1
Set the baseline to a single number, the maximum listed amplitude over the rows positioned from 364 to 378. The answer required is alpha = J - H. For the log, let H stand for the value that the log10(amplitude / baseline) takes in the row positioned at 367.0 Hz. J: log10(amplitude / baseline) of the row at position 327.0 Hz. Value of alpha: 0.15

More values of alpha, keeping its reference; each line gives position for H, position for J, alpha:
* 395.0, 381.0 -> -0.06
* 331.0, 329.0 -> 0.00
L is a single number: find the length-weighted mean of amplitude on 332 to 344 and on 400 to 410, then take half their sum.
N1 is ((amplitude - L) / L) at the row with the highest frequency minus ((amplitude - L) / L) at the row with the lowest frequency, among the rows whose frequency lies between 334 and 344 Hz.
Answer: 0.2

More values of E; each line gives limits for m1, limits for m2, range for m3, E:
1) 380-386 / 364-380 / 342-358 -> -20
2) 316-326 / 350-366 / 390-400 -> -27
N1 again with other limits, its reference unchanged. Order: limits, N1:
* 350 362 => -0.3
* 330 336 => 0.1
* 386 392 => 0.0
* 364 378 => 0.3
